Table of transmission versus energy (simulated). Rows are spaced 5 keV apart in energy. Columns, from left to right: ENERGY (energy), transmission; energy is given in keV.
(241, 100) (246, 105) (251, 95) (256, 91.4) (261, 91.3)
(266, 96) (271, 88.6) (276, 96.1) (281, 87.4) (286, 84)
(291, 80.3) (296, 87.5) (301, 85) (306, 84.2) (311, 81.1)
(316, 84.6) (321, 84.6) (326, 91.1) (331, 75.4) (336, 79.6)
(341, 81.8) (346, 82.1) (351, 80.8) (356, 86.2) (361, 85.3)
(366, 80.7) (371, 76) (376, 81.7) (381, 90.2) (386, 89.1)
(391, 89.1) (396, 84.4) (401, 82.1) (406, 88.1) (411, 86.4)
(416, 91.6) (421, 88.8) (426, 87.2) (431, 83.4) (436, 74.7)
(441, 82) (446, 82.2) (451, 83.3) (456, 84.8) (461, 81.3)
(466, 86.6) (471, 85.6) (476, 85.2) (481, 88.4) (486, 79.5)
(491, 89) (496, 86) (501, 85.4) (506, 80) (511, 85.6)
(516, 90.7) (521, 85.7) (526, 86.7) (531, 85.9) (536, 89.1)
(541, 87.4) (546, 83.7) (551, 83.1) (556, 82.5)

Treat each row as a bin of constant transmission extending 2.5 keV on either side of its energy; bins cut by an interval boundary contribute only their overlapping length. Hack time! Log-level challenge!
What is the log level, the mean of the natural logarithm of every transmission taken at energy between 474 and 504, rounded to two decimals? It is 4.45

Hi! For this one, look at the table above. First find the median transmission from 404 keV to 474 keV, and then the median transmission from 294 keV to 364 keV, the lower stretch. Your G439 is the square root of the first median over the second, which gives 1.00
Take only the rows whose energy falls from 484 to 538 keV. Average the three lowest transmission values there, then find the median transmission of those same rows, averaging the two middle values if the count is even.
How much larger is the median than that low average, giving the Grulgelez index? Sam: 4.3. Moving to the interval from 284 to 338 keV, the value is 5.8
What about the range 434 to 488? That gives 4.8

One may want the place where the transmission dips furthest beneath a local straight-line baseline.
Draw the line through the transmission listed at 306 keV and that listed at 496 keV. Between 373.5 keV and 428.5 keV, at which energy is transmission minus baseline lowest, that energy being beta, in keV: 376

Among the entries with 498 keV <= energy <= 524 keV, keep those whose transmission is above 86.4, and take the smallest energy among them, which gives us 516 keV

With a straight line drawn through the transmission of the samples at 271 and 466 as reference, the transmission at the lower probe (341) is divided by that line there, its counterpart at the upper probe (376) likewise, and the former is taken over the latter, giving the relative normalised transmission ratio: 1.00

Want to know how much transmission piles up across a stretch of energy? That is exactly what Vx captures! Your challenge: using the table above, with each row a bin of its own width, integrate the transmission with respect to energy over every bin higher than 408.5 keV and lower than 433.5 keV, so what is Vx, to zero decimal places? 2187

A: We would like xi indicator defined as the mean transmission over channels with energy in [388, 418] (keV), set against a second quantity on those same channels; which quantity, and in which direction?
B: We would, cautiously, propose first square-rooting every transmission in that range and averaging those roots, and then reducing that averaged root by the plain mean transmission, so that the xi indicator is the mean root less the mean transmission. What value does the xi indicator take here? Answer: -77.6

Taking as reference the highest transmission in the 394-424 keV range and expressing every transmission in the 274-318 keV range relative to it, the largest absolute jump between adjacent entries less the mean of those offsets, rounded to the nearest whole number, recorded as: 15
